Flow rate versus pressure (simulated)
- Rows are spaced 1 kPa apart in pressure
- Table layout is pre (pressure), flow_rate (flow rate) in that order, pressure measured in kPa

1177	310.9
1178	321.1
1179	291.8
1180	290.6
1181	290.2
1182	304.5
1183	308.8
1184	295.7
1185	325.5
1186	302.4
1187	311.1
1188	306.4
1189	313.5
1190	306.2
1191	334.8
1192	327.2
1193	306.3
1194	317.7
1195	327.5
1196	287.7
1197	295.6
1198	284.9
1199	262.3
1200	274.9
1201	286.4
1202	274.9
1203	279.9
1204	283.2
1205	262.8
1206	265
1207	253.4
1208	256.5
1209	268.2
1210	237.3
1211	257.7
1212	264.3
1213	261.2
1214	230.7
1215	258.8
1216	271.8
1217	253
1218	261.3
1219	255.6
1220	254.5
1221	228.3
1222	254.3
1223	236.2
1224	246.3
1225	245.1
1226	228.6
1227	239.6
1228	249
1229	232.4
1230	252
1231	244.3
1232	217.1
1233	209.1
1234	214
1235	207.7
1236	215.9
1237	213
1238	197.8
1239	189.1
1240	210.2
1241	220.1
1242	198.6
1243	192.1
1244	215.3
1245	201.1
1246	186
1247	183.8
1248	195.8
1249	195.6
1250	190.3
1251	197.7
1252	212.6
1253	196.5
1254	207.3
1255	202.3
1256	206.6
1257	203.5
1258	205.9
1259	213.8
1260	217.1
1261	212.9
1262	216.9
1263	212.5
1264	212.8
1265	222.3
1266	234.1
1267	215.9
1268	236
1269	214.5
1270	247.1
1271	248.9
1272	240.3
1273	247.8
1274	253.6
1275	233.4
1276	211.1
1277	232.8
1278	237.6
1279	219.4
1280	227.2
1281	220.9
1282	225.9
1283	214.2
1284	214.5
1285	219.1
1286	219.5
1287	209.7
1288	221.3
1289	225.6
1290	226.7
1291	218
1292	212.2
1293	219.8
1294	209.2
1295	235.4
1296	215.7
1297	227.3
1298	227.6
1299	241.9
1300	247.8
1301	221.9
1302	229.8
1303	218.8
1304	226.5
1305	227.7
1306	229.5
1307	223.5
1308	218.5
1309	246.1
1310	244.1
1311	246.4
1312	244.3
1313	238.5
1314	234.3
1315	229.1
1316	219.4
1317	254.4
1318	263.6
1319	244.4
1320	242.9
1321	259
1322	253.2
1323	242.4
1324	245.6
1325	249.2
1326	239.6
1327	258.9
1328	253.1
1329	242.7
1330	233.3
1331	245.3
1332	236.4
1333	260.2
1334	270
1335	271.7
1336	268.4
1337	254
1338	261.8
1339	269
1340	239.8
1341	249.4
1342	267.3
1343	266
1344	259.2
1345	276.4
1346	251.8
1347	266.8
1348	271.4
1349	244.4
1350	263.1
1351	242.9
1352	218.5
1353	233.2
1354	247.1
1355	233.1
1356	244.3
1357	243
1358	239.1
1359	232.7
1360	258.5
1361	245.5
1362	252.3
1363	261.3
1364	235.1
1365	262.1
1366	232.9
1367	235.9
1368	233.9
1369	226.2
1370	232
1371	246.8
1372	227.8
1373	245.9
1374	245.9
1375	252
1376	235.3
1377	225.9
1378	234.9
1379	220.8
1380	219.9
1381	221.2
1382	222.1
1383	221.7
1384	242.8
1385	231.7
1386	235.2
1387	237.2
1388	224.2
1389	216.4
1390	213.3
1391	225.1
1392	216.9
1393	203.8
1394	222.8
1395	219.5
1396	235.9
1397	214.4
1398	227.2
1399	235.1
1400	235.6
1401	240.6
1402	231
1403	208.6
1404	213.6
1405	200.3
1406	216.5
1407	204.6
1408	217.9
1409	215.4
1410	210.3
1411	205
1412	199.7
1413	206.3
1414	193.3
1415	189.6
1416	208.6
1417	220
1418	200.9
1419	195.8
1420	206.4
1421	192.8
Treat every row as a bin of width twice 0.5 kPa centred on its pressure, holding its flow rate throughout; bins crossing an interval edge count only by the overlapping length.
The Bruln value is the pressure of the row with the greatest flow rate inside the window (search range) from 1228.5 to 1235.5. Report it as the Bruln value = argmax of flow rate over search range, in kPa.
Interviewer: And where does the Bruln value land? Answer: 1230 kPa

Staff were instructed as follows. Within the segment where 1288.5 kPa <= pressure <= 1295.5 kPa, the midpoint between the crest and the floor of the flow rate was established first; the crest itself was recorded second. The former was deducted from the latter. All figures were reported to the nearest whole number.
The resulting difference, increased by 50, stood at 63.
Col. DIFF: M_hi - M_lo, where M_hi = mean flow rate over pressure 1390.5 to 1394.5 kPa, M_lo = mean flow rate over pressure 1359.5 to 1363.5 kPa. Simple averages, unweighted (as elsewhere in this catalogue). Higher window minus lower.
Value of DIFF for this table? -37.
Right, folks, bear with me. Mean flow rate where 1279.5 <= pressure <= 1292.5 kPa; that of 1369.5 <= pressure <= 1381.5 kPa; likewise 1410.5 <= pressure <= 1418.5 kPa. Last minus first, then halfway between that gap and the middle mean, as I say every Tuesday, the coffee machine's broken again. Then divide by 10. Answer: 11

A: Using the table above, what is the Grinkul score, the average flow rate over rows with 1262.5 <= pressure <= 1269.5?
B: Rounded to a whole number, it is 221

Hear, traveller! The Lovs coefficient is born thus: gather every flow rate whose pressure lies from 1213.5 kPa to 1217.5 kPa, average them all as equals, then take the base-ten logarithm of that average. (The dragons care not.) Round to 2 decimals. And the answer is 2.40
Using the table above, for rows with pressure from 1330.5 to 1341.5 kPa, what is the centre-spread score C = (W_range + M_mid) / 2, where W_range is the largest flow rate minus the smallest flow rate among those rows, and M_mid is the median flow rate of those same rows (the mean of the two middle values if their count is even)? 148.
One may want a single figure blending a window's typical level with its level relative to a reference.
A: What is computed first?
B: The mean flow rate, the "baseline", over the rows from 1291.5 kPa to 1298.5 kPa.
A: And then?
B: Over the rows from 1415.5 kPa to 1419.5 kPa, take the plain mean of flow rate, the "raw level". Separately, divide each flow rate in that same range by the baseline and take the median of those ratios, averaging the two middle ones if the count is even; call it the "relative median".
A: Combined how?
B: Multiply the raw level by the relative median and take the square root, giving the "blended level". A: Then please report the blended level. 13.8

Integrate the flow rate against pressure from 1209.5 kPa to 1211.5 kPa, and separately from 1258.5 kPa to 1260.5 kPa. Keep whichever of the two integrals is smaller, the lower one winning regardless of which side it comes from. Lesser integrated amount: 431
